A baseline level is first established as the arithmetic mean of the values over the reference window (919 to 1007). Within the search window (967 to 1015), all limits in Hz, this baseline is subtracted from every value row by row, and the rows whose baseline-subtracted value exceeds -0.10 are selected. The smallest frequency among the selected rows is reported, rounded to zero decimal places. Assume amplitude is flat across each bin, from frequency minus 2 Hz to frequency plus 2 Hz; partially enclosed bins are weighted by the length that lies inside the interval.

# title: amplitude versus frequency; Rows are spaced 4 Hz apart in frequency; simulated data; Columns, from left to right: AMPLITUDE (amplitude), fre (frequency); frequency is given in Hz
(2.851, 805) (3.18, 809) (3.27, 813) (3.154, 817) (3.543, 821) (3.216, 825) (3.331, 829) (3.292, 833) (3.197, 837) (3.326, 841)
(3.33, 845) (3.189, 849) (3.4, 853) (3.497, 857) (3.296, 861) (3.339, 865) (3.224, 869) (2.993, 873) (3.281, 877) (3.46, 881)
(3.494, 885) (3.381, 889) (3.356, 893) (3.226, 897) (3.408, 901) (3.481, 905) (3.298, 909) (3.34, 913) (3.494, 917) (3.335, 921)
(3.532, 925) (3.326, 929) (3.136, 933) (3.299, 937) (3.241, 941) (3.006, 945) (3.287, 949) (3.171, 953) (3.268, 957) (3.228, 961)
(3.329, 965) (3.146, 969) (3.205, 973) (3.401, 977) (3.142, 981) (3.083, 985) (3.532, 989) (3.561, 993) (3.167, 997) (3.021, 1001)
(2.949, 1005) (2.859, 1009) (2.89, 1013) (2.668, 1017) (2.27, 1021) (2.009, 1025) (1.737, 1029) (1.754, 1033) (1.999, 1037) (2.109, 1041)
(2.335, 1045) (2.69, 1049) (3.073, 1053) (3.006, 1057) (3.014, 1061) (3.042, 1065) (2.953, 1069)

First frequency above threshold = 969 Hz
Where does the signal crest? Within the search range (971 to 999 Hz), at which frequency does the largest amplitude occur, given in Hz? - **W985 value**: 993 Hz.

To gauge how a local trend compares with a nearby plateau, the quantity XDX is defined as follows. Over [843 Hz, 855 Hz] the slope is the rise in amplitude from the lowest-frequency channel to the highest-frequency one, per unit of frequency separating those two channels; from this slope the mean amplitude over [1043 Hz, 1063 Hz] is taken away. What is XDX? -2.81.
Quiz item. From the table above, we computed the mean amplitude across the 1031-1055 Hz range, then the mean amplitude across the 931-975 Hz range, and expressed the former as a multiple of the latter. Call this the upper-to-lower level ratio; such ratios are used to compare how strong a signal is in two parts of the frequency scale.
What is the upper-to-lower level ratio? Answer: 0.72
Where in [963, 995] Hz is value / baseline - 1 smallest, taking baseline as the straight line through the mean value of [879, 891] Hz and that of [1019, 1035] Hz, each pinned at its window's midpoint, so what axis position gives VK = 969 Hz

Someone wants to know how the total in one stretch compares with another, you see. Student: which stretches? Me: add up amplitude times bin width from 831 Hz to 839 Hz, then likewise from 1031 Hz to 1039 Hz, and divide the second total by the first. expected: 0.58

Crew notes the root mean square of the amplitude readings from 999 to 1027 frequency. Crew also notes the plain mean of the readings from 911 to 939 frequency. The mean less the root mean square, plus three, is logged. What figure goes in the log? 3.66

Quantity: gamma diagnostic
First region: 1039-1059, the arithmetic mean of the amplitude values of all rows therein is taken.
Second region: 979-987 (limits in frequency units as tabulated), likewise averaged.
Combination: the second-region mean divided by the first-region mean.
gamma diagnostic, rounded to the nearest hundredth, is 1.18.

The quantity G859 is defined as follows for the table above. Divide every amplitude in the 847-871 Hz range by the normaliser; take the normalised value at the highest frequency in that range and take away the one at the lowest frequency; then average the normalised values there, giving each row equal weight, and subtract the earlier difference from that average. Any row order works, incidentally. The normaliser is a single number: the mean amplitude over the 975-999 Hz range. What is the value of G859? 0.99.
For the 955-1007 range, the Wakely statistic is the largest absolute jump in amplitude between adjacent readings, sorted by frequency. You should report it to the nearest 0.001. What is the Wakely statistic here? 0.449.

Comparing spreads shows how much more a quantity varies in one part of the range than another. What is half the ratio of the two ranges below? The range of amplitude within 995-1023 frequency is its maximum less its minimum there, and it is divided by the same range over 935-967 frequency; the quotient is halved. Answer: 1.4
